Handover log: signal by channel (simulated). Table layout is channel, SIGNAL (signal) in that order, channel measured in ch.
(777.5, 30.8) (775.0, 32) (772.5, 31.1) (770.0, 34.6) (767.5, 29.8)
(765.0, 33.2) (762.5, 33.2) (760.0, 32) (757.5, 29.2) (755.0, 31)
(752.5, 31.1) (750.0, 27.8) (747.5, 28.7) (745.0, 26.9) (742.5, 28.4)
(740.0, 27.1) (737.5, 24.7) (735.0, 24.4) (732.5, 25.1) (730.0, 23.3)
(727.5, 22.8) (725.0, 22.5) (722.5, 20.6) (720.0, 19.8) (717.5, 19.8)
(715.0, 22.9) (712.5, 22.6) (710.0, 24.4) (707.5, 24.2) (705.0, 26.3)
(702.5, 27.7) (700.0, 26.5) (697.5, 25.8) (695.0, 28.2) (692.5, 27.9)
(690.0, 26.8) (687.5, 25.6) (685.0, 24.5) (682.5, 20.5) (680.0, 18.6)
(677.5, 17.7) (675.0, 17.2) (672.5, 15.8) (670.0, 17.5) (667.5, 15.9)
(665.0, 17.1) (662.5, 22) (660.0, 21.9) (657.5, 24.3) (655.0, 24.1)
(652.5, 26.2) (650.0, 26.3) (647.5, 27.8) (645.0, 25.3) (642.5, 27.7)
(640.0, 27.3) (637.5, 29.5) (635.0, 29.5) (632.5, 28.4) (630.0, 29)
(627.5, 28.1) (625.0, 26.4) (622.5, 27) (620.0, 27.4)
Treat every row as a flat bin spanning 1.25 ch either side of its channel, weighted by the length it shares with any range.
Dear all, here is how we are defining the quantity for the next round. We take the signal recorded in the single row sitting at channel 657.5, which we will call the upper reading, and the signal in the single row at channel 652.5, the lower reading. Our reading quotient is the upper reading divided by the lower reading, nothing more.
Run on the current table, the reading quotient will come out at 0.93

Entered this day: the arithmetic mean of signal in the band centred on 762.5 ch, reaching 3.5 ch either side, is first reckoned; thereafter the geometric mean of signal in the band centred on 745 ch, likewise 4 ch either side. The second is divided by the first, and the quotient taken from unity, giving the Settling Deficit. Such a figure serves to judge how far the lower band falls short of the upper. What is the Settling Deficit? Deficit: 0.15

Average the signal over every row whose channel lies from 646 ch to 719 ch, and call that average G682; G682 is 23.0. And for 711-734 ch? 22.2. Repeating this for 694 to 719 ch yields 24.8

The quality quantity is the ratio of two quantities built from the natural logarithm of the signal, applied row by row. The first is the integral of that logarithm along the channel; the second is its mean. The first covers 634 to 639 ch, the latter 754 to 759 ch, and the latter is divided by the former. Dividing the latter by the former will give 0.201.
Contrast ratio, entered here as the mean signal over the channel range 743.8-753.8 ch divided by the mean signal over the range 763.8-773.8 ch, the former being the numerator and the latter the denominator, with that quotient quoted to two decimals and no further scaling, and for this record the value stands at 0.89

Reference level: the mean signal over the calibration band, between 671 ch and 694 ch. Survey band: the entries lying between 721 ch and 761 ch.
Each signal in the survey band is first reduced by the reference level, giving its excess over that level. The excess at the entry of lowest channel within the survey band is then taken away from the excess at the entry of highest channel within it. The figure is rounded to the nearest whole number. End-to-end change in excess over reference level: 11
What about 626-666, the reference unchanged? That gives -11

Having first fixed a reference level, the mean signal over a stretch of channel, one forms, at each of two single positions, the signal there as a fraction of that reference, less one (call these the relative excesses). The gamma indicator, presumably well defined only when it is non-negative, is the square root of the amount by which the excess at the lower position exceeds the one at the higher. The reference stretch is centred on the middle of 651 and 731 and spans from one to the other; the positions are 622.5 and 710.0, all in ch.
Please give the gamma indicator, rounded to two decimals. 0.34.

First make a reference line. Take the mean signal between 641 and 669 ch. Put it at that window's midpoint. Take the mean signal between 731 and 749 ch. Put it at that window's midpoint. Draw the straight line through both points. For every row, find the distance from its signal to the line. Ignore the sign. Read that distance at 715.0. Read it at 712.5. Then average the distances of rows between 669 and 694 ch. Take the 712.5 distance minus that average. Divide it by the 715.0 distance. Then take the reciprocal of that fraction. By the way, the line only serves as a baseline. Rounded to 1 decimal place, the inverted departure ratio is -1.8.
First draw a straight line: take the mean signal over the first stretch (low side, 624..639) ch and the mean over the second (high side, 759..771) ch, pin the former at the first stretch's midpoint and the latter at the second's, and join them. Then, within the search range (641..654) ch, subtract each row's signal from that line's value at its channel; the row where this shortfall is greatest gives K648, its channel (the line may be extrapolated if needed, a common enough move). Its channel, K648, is 645.0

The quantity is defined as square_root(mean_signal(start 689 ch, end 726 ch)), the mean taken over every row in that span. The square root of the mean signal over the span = 4.94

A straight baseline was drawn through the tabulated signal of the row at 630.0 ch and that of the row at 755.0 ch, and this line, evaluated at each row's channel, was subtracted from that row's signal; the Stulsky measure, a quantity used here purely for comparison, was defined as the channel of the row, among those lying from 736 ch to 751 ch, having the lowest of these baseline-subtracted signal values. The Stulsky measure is 737.5 ch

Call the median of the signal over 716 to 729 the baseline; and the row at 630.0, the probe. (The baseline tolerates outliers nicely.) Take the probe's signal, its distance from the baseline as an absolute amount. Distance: 8.4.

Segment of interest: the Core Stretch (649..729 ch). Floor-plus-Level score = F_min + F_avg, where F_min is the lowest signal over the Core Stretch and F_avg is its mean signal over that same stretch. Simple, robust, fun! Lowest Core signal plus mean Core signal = 38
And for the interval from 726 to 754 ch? 49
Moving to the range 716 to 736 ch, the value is 42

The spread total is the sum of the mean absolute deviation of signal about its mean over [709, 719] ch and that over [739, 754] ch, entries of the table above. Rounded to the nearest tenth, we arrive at 2.4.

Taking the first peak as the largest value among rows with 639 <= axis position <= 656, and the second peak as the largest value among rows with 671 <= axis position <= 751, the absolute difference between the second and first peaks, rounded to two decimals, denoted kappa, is 0.90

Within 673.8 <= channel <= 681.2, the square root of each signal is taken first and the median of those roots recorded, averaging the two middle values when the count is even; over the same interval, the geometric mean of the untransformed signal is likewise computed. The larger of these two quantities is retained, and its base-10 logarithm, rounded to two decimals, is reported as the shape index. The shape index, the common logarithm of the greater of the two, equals 1.25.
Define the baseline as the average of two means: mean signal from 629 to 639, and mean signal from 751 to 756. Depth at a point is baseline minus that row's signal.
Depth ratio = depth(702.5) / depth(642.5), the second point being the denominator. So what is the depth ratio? 1.0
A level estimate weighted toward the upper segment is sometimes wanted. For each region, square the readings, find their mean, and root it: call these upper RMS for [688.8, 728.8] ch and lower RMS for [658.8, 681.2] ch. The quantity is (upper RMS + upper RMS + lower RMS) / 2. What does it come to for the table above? 33.6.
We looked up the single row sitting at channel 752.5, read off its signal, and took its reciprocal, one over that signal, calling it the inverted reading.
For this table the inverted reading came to 0.032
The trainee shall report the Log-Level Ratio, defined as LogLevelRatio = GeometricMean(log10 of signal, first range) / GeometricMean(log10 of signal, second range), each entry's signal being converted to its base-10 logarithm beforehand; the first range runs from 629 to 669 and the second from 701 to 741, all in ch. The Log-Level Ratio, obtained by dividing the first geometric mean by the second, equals 1.02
